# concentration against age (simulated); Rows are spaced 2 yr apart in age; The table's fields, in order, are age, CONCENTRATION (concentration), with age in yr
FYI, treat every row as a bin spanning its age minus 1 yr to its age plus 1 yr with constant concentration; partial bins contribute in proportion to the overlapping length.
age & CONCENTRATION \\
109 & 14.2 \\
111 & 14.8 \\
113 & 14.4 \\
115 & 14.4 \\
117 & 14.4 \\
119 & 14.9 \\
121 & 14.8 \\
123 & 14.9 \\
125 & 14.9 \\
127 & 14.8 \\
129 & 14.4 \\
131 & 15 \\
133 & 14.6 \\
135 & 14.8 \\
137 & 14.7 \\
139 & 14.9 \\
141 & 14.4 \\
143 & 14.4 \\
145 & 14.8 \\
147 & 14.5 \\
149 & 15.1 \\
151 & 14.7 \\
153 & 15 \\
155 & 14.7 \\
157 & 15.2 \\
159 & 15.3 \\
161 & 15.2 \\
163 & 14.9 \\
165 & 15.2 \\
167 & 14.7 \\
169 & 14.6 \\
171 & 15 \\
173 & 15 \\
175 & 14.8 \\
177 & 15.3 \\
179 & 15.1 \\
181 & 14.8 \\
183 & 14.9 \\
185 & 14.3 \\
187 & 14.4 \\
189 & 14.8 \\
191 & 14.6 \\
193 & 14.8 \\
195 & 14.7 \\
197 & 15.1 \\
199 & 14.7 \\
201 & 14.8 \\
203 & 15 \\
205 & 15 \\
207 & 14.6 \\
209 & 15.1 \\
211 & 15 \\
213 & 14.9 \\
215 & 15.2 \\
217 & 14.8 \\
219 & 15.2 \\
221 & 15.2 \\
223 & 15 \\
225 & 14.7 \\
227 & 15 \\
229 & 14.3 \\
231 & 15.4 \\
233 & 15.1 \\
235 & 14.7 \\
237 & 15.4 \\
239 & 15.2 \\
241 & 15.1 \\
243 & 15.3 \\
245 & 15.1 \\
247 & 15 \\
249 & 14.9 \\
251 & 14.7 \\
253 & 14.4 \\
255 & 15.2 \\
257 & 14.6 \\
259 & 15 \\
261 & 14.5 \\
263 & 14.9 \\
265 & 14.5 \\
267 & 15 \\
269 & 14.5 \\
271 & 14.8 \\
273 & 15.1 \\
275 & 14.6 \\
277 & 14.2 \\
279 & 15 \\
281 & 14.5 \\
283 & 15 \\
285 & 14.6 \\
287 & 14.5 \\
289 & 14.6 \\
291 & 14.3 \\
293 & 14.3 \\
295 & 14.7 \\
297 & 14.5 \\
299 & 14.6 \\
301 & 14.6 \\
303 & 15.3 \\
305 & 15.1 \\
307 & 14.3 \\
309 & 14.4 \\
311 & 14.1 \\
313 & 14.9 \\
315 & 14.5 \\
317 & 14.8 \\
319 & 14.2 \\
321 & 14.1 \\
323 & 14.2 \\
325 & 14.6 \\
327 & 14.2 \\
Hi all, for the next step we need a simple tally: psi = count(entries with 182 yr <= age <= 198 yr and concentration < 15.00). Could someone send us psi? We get 7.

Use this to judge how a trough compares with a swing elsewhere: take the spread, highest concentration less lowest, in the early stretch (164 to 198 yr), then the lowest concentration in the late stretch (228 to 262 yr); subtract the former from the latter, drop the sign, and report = 13.30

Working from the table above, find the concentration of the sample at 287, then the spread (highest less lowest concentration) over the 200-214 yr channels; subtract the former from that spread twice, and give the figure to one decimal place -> -28.5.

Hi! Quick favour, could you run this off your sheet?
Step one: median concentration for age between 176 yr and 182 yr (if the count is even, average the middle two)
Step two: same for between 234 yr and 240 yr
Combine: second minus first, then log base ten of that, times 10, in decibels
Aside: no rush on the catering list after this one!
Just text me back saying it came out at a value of -10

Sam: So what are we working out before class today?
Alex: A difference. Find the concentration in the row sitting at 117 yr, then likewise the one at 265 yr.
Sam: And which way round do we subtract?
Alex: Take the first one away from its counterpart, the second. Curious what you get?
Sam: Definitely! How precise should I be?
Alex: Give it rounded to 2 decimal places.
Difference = 0.10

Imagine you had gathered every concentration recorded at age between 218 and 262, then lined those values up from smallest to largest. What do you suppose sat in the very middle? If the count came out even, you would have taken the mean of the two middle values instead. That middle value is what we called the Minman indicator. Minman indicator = 15.00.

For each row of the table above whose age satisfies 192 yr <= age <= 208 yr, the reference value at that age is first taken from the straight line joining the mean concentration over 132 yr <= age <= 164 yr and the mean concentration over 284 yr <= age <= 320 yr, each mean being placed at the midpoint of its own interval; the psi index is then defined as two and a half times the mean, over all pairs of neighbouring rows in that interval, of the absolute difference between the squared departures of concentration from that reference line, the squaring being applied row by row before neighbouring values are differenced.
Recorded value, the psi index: 0.13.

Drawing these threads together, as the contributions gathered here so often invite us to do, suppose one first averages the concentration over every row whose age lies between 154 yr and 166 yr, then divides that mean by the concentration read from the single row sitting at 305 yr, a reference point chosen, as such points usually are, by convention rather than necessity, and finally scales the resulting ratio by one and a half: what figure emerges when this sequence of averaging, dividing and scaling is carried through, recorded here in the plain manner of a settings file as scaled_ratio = 1.50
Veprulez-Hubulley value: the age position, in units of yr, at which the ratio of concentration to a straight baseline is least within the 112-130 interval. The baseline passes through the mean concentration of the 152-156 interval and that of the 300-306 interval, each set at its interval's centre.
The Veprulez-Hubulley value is 129 yr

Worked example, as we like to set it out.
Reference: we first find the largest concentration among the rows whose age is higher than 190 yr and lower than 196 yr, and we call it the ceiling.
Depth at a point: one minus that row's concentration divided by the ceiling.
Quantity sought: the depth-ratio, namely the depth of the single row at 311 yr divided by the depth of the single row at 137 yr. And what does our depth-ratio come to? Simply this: 7.0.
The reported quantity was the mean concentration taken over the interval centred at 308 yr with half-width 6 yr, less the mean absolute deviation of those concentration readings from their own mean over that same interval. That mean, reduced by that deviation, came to 14.3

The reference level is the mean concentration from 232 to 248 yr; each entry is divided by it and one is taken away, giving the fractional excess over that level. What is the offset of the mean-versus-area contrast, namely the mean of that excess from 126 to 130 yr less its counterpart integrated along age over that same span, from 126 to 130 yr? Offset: 0.10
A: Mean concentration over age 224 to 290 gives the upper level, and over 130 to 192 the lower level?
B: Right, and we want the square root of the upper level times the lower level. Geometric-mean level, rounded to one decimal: 14.8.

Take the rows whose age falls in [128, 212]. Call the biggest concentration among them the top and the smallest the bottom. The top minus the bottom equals 1.0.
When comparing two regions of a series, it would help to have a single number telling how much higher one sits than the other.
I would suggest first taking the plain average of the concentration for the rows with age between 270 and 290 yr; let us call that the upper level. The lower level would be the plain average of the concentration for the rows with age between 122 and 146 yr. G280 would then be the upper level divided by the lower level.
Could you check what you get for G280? 1.00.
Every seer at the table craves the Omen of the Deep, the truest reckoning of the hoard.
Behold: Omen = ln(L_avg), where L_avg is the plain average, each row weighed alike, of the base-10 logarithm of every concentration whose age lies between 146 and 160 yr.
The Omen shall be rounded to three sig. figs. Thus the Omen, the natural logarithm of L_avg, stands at 0.160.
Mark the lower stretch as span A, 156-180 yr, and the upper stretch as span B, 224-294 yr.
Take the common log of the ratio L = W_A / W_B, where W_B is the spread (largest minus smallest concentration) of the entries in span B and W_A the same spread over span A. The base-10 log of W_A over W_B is -0.23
